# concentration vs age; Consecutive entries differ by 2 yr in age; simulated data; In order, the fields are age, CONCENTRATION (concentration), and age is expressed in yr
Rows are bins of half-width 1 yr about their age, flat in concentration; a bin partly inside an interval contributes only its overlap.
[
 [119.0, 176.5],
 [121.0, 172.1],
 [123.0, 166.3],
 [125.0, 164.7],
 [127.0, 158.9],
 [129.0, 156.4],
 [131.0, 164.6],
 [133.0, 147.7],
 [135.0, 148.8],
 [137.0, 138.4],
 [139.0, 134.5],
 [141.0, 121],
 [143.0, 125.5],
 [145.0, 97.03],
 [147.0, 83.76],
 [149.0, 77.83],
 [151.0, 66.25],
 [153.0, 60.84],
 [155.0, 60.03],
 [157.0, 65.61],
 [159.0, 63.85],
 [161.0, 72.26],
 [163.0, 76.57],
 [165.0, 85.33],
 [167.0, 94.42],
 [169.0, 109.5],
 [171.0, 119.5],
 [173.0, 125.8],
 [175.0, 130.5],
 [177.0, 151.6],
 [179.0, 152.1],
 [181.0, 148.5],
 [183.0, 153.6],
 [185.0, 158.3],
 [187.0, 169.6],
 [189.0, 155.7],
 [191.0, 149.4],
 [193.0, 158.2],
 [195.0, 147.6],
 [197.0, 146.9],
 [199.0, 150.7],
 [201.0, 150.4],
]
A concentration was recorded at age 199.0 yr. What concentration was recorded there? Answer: 150.7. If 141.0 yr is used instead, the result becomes 121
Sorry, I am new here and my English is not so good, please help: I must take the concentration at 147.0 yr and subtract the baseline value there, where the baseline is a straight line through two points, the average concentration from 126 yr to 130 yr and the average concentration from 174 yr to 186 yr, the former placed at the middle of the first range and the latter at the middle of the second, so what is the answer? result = -71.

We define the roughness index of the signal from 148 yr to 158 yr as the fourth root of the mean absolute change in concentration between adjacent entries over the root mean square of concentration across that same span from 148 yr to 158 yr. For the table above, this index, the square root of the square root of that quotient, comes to 0.545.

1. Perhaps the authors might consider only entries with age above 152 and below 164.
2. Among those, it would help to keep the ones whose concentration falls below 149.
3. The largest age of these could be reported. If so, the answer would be 163.0 yr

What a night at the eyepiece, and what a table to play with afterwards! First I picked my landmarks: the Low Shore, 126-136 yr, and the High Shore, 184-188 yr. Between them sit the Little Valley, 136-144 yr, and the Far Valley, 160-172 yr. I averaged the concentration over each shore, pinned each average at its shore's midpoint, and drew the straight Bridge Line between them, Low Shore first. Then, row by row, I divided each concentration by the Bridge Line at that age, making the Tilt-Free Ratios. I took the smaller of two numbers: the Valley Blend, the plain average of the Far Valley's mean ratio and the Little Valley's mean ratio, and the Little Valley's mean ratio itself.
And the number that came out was 0.70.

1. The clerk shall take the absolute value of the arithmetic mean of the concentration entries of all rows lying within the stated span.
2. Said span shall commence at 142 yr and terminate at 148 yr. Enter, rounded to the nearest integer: 102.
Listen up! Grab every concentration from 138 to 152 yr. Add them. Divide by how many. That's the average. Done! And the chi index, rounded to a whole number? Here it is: 101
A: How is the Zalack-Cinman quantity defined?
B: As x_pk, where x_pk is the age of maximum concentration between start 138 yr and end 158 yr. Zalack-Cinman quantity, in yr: 139.0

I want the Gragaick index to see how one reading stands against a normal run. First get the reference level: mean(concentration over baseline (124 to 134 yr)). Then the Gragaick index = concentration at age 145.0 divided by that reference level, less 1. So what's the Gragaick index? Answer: -0.39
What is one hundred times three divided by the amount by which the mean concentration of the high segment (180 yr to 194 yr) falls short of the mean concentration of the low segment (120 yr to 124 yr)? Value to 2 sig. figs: 23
